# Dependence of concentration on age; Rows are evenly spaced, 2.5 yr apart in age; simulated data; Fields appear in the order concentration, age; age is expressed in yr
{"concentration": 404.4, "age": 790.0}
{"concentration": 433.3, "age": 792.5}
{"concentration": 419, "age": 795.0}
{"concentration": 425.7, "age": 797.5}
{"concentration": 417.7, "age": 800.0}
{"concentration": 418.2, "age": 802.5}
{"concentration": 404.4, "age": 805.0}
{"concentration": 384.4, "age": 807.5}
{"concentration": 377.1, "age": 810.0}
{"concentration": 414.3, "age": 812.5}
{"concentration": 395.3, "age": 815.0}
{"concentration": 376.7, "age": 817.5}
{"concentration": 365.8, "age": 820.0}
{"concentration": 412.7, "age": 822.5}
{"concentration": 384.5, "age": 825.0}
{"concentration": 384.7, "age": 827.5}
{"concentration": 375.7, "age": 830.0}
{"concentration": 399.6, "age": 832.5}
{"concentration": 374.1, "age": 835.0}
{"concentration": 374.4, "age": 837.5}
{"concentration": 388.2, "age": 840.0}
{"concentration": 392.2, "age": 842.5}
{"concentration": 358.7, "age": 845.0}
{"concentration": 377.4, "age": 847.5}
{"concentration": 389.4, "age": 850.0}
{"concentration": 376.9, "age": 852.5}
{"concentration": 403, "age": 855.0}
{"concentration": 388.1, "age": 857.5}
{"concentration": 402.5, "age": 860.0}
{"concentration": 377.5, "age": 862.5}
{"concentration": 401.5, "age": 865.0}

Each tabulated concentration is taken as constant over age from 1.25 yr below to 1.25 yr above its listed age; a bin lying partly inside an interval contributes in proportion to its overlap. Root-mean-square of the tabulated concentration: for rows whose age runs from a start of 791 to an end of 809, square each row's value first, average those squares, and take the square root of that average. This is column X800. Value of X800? 415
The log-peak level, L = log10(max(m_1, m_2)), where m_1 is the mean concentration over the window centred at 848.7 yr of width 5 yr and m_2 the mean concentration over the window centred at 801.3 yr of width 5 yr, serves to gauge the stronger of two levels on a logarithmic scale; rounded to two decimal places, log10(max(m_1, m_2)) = 2.62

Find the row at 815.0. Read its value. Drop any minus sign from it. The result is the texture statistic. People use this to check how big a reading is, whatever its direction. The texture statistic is 395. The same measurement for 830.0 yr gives 376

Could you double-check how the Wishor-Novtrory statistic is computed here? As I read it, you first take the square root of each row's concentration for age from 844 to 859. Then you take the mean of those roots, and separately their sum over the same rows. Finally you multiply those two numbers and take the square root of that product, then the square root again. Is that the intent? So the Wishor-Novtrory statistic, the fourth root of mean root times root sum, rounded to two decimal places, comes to 6.92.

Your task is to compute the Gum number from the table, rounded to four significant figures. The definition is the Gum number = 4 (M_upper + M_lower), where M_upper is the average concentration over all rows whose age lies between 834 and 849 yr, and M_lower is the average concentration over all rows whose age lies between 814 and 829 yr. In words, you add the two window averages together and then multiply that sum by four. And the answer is 3056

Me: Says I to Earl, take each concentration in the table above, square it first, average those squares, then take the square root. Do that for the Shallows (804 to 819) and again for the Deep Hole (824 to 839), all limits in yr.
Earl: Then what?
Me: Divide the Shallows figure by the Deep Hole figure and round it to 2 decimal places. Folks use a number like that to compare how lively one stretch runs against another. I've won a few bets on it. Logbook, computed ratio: 1.03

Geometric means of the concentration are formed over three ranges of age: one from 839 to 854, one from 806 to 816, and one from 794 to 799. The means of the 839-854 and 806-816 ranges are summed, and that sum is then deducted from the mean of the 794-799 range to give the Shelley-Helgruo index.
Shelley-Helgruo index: -350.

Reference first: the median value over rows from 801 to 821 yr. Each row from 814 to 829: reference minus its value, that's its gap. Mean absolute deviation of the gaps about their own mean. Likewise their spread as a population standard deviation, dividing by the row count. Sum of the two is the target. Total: 26.3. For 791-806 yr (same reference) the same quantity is 15.3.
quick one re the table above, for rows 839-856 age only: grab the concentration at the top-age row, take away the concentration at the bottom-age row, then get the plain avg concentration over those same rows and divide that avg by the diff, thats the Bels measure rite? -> 26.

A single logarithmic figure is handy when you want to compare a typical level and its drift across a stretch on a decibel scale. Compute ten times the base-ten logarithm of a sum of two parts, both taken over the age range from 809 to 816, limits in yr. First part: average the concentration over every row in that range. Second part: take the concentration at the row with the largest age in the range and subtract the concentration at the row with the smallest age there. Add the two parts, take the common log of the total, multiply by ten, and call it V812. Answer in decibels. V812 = 26.17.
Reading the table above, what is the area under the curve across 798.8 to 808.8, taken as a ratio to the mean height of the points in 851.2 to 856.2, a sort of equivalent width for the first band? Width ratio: 10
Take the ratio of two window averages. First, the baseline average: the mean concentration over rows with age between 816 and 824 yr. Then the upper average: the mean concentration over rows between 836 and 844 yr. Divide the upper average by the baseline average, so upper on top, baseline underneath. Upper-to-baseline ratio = 1.00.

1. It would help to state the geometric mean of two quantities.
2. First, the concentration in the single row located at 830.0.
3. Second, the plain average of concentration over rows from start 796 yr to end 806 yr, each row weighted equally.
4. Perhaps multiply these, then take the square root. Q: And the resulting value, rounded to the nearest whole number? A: 396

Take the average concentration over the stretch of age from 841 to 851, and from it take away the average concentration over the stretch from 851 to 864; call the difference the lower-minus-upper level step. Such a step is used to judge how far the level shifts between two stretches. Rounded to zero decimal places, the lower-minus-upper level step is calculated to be -10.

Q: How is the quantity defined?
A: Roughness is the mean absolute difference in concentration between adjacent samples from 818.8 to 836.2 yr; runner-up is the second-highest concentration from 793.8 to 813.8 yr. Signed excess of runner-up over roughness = 397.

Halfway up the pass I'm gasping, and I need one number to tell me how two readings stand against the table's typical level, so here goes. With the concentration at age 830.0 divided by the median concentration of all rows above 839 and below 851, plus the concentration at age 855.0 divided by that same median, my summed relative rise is 2.01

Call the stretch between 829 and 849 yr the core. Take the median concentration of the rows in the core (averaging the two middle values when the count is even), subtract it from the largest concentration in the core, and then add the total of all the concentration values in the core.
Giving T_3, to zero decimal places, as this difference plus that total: 3063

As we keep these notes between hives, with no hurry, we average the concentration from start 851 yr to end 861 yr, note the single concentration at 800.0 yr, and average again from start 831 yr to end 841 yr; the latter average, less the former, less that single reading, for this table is -426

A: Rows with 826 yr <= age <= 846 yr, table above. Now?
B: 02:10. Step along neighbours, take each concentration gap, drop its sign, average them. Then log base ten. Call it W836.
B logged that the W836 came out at 1.20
